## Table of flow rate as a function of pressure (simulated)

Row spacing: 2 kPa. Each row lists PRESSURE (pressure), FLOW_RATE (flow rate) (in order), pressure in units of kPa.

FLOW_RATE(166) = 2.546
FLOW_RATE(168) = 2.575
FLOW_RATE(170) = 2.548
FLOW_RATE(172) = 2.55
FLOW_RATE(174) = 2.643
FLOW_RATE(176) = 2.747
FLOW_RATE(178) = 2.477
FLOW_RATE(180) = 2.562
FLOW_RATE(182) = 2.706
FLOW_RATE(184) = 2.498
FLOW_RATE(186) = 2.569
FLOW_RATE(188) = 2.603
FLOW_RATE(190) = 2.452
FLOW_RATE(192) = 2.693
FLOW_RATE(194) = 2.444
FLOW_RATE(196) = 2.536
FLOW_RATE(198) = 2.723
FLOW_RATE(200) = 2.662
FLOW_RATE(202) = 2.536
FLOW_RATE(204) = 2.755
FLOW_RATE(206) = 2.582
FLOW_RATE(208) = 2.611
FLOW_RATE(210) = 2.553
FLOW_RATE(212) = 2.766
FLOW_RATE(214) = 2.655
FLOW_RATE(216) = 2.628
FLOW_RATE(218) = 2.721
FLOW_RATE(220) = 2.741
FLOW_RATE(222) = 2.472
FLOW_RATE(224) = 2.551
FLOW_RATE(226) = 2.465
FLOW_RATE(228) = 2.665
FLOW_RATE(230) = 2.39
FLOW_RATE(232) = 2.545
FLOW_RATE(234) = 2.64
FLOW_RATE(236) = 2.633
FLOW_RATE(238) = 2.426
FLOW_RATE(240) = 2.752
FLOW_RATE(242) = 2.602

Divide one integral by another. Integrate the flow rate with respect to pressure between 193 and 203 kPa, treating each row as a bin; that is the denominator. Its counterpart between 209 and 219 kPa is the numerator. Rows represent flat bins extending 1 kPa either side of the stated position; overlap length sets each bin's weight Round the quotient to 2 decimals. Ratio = 1.03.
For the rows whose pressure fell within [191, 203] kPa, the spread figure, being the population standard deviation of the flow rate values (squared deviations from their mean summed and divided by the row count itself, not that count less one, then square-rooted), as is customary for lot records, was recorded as 0.100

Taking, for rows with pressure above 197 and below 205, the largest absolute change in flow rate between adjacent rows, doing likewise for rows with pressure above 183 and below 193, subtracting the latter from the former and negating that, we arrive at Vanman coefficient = 0.022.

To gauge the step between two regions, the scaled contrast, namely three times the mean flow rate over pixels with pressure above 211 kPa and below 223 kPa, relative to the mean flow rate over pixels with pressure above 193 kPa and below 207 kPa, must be 3.07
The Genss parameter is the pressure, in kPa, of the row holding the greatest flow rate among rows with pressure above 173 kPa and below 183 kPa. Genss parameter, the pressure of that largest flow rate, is 176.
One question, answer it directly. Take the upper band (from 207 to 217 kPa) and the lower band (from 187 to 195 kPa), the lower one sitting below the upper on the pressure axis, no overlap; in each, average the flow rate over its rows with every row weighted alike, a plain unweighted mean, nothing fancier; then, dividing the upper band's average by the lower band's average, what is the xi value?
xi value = 1.04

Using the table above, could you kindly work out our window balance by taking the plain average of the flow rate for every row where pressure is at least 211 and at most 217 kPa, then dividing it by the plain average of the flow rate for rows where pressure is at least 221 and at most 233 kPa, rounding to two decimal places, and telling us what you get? 1.07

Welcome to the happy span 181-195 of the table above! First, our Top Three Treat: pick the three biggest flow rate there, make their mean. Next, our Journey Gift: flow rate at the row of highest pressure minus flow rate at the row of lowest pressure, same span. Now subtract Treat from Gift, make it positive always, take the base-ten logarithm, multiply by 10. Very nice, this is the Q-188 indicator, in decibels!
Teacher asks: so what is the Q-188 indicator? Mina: 4.7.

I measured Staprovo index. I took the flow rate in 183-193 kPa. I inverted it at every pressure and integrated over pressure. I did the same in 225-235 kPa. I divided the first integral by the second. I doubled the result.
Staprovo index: 1.98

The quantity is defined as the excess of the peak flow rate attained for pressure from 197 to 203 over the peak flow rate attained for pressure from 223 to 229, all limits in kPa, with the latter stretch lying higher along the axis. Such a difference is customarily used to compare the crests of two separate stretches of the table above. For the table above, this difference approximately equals 0.058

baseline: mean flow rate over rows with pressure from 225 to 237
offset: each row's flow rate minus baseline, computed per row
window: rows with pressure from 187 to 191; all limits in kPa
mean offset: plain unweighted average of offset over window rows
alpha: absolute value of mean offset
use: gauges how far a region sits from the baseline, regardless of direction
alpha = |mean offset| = 0.03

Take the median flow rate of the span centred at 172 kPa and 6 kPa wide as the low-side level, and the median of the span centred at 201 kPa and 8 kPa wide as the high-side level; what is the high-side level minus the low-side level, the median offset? 0.14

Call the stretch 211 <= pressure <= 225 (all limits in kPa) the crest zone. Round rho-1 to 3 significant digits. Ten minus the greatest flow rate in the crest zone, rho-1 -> 7.23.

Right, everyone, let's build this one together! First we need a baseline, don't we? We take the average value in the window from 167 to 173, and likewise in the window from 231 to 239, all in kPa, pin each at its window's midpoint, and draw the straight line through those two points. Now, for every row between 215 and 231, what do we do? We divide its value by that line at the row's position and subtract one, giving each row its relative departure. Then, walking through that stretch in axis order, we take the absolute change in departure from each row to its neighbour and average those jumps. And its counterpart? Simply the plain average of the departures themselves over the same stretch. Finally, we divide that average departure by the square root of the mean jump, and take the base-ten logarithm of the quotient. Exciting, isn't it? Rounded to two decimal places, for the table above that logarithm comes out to -1.51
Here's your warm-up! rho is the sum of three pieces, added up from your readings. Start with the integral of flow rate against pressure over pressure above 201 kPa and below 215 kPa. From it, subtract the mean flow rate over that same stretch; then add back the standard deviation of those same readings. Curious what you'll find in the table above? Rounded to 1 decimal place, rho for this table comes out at 34.4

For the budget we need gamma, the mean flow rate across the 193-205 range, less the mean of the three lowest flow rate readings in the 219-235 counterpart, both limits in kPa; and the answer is 0.17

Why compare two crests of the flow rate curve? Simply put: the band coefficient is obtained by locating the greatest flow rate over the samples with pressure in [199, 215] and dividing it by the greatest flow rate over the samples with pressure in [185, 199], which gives 1.02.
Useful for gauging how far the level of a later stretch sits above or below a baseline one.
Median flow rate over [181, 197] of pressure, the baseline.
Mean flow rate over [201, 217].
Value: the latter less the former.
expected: 0.08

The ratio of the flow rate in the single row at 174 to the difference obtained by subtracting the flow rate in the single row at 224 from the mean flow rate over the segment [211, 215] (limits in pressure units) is 17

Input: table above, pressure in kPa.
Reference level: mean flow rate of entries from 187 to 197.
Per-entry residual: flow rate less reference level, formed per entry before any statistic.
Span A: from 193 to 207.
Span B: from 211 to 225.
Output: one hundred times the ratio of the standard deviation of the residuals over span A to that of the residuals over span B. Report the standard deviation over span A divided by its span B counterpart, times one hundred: 105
